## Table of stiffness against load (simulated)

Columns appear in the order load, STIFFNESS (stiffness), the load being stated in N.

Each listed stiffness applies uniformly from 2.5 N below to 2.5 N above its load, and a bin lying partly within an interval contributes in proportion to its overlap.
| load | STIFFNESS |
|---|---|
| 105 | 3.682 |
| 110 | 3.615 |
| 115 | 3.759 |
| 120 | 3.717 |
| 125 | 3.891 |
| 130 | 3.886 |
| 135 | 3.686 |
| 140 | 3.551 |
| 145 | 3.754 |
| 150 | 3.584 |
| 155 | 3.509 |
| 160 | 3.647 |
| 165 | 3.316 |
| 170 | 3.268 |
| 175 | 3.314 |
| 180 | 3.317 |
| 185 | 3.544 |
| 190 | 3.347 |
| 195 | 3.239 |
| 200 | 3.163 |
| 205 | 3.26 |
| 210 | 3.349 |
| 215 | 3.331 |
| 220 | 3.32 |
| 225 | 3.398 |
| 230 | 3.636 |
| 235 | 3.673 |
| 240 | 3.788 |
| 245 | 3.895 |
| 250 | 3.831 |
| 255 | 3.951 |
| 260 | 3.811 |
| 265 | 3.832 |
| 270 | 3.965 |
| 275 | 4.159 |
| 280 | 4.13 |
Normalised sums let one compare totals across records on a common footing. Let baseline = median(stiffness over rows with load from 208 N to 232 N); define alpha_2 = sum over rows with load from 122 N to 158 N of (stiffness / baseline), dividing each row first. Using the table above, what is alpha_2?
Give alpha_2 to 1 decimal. 7.7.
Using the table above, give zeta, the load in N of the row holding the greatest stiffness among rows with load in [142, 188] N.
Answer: 145 N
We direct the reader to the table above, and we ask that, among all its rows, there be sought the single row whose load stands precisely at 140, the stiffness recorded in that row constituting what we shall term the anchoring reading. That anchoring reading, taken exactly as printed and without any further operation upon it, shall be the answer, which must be 3.551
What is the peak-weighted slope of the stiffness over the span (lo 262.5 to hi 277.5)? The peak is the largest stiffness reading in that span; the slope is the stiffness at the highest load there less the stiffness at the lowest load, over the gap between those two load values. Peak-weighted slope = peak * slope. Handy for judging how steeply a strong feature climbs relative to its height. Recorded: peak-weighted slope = 0.14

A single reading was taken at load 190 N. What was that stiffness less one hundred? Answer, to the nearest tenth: -96.7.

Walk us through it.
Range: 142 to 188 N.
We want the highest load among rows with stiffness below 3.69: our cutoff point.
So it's 185 N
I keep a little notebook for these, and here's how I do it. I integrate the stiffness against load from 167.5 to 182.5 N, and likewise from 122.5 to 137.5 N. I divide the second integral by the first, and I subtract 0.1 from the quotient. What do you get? 1.06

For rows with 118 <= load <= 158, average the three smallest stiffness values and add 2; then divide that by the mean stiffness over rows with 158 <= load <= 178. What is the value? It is 1.64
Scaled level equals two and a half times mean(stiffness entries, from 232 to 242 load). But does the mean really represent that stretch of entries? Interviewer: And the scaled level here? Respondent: 9.3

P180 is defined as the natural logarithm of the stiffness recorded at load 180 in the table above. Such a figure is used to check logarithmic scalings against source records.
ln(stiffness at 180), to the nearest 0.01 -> 1.20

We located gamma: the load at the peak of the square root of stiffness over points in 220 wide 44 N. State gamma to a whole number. 240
